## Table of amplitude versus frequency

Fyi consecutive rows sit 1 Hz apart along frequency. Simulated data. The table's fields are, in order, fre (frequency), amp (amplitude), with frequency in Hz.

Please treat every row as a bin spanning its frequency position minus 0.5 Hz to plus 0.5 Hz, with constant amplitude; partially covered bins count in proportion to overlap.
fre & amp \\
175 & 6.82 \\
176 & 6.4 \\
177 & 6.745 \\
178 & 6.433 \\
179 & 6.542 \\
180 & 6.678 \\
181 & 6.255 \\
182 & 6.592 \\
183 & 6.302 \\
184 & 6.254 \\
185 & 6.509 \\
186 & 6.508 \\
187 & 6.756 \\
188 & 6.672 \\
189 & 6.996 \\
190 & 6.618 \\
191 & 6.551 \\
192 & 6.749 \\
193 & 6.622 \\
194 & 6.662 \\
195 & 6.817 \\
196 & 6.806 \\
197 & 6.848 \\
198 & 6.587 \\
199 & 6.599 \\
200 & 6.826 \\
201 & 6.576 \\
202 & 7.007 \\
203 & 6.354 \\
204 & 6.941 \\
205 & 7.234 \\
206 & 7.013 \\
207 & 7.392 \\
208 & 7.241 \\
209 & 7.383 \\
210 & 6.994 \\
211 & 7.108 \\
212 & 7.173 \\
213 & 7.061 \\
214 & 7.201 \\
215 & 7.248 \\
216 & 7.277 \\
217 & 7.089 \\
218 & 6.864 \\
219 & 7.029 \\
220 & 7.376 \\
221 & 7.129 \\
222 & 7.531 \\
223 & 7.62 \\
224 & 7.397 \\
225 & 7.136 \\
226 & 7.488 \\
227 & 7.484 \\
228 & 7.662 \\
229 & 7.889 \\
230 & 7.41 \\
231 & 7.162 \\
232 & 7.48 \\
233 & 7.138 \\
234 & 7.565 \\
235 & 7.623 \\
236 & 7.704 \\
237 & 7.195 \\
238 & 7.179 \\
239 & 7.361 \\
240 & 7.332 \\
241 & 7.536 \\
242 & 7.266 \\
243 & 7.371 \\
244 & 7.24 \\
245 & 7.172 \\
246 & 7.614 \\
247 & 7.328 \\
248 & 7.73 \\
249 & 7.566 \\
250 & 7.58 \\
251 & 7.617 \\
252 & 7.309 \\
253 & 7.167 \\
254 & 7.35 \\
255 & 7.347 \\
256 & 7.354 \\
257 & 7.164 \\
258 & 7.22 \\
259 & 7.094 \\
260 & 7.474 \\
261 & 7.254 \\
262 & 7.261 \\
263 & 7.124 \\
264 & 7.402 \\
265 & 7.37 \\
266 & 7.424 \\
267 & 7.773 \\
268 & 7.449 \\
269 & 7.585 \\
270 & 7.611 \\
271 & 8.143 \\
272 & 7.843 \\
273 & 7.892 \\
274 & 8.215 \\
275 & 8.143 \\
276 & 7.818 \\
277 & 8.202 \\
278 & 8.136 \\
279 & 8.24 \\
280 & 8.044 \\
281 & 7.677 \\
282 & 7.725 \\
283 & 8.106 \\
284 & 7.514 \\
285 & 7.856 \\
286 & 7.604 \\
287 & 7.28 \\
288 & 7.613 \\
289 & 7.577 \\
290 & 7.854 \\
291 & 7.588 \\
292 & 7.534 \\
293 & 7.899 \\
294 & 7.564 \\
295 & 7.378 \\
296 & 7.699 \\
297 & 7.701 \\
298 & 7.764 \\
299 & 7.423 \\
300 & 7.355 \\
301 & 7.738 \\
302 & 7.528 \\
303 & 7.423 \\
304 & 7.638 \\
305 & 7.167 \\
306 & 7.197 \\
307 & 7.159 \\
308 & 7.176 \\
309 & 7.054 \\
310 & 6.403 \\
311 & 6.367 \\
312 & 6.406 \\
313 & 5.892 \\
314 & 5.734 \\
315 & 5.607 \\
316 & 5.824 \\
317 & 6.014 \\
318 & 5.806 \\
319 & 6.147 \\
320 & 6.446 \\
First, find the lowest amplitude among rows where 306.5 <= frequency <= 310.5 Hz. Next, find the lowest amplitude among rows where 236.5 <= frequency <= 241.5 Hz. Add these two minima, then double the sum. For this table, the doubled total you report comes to 27.2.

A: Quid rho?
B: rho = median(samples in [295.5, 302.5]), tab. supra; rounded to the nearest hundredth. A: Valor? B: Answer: 7.70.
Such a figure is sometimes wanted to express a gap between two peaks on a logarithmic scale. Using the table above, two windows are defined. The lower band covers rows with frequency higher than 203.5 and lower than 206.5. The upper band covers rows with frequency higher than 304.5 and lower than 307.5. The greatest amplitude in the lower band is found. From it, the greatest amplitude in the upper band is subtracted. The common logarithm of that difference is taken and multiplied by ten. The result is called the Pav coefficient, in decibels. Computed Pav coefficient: -14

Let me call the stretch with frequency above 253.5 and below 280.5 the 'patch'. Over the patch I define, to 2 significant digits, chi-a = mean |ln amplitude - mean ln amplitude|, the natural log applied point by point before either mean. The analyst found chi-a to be 0.044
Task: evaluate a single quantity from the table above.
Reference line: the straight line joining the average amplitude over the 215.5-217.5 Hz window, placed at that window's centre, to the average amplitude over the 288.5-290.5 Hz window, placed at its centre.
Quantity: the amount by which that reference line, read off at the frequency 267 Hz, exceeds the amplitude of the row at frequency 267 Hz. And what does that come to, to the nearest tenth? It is -0.2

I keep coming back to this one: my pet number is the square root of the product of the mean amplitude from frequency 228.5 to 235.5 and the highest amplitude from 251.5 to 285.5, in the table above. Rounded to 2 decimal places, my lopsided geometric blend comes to 7.84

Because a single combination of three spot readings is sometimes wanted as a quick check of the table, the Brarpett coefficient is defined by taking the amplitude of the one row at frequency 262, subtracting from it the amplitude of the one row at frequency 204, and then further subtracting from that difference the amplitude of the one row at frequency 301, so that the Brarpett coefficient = -7.42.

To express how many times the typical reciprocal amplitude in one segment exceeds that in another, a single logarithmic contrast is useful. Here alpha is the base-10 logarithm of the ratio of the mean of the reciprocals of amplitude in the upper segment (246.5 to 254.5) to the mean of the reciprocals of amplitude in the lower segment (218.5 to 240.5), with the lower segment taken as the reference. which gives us -0.003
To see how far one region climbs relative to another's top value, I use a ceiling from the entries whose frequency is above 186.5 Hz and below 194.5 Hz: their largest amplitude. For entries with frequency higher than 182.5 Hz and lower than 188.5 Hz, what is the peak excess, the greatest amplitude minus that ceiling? -0.24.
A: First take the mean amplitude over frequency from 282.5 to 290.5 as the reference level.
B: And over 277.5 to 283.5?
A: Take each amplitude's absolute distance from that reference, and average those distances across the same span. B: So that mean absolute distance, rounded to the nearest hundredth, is 0.31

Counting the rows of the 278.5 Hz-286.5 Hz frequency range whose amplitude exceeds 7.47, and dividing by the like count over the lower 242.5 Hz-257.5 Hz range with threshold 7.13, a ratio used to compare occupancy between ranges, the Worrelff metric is 0.5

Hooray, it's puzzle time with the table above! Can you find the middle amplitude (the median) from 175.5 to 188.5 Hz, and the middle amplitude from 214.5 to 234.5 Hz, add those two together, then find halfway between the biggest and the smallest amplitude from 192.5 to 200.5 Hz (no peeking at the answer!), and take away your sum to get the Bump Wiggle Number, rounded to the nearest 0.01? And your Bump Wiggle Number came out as -7.18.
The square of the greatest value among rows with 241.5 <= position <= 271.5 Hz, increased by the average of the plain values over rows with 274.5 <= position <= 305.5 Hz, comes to 74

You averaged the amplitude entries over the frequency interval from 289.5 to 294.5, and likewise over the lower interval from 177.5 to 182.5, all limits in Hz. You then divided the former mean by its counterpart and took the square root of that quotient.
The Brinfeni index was 1.09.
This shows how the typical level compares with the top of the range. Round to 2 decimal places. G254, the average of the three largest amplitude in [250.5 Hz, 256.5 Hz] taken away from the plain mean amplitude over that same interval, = -0.08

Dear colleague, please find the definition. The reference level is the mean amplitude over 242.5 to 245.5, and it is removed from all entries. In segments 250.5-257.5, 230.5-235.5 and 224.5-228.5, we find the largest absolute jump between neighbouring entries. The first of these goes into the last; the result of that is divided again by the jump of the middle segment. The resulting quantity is 2.68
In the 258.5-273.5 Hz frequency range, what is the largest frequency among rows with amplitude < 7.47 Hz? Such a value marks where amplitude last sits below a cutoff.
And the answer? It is 268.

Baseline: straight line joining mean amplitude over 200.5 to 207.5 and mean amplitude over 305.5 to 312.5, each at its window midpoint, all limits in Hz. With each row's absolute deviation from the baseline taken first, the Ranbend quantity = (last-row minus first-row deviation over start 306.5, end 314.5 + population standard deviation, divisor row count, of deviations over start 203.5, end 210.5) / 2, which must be 0.5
